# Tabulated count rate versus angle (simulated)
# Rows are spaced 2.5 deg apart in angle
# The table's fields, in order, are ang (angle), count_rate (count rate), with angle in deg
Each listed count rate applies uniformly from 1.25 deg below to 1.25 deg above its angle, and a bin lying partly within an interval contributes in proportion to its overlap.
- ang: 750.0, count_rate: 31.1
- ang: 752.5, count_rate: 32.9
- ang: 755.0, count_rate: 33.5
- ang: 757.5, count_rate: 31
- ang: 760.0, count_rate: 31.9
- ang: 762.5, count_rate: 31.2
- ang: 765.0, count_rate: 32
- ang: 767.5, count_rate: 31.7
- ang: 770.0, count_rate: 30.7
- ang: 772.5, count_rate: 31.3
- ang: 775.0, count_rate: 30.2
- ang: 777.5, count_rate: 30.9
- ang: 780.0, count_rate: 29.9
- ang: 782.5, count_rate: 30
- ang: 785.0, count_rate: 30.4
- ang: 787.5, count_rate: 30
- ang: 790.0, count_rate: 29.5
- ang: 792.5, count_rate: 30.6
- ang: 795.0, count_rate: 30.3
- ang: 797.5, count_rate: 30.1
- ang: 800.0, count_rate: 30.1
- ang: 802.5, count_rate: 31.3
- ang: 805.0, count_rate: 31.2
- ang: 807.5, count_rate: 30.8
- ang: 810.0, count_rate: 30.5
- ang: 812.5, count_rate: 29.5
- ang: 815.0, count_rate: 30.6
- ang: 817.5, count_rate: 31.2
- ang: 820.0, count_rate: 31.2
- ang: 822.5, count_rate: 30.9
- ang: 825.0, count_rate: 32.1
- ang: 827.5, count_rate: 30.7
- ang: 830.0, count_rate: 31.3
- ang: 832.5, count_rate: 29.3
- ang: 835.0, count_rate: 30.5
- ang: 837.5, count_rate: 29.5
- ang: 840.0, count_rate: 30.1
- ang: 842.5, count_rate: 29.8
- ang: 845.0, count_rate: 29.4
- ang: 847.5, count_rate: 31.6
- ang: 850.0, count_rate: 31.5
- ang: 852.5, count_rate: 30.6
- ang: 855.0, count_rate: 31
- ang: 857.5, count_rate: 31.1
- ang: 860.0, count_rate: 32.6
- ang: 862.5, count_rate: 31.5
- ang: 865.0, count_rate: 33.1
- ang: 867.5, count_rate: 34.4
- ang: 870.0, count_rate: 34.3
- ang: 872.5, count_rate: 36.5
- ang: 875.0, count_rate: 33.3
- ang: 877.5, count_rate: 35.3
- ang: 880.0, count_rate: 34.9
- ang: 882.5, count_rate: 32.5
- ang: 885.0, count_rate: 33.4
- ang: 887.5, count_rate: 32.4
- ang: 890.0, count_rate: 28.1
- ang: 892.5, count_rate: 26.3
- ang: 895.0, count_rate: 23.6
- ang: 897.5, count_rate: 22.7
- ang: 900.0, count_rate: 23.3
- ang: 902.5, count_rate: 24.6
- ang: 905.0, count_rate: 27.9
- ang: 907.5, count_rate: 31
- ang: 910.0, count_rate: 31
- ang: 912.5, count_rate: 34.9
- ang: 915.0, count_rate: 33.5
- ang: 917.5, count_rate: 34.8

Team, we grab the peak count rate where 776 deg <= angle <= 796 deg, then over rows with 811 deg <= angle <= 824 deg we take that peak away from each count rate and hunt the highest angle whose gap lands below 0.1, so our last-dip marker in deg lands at 822.5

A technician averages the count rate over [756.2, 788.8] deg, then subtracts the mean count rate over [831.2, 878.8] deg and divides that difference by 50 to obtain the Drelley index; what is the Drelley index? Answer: -0.02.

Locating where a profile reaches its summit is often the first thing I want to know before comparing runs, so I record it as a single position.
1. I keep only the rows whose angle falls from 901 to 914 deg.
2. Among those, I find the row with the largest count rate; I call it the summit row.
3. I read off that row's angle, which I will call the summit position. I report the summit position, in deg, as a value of 912.5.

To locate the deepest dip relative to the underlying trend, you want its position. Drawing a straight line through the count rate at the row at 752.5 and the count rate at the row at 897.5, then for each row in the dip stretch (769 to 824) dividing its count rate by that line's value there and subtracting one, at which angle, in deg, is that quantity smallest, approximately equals 775.0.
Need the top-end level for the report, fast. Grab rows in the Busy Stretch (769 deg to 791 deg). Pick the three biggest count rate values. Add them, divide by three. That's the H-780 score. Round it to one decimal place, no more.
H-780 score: 31.0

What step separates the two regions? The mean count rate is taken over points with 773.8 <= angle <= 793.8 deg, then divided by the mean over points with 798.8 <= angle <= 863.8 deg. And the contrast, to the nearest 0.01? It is 0.98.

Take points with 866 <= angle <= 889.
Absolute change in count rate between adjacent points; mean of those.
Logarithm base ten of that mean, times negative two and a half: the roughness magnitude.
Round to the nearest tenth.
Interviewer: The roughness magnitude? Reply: -0.5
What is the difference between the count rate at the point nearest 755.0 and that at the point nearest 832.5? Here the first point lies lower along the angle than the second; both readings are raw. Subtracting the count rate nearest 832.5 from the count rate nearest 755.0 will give 4.2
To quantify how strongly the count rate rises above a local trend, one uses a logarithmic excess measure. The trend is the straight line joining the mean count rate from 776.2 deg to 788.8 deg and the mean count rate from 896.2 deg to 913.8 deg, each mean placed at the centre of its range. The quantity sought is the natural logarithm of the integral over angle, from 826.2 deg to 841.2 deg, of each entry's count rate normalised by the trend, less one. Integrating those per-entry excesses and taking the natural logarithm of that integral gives -0.70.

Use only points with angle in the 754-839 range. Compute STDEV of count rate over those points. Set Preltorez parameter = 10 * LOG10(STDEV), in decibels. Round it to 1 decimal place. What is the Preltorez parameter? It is -0.6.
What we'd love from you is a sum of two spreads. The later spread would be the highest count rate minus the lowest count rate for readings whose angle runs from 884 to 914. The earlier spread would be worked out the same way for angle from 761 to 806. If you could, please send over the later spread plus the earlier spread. 15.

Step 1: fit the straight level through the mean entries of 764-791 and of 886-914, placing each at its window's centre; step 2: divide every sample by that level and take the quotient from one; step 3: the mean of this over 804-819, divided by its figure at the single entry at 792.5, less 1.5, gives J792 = 1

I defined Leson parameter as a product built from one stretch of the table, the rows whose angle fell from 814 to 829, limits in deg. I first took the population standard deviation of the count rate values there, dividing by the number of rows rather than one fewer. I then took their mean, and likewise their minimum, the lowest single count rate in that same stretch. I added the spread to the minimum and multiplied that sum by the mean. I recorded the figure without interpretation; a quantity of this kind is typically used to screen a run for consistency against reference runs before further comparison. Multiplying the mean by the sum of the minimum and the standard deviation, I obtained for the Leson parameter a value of 968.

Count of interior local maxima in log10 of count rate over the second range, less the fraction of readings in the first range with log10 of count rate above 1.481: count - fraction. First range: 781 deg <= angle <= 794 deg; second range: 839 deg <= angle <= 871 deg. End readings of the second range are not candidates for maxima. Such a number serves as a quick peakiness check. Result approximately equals 2.6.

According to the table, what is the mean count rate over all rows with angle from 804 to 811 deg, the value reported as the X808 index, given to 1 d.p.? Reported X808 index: 30.8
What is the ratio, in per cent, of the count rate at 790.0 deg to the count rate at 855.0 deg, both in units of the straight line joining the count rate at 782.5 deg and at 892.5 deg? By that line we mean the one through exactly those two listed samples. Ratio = 88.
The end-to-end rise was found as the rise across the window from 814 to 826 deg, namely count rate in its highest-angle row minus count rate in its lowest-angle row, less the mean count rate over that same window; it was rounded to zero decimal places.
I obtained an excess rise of -30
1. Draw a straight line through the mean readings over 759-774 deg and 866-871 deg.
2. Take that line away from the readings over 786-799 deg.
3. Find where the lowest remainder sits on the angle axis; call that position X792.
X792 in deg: 790.0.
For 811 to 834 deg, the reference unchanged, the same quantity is 832.5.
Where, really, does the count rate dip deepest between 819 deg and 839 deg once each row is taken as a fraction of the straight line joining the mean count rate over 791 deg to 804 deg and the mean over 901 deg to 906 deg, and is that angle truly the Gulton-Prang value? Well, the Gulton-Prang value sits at 832.5 deg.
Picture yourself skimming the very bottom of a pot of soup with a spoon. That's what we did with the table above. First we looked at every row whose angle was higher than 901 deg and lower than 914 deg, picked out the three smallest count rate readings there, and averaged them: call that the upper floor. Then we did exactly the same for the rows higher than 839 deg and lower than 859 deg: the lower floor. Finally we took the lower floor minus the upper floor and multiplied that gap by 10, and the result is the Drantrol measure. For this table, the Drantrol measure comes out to 19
